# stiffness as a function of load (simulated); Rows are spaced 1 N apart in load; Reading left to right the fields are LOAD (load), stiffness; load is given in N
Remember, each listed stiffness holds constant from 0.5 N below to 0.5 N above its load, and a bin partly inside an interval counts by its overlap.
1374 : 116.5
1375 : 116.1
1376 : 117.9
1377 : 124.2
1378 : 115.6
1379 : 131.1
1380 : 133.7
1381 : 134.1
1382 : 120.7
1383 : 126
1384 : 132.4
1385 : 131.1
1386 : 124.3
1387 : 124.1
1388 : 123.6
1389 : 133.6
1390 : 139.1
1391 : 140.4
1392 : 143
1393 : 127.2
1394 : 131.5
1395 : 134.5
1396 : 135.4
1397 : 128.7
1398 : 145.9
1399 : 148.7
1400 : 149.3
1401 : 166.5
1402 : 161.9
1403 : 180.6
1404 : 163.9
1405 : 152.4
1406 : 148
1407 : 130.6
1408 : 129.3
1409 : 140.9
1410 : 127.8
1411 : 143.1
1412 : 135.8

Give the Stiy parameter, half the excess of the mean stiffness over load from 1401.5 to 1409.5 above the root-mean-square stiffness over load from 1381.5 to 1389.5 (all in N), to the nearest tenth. 11.9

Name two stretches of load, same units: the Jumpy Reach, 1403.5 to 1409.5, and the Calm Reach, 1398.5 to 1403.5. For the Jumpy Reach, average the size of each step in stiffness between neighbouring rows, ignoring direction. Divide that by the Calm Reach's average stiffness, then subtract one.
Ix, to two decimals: -0.94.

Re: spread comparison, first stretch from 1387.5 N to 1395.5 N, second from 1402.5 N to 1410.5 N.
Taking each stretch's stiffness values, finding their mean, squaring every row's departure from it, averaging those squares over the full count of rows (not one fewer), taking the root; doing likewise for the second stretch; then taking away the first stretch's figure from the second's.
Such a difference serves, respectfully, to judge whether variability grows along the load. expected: 11.2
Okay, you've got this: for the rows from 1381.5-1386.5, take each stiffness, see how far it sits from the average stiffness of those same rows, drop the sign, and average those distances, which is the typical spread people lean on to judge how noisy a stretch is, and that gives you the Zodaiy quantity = 3.9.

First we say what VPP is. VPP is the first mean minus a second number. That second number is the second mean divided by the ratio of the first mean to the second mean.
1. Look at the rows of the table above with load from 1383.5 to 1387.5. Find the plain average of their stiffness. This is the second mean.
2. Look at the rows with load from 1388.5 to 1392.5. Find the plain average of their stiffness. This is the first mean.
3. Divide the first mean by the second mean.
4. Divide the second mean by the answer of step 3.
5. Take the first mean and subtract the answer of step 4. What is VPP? 21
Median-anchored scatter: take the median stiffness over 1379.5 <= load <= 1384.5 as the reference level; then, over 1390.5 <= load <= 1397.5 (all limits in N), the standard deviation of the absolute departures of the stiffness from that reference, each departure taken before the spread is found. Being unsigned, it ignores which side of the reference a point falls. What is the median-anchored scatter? 3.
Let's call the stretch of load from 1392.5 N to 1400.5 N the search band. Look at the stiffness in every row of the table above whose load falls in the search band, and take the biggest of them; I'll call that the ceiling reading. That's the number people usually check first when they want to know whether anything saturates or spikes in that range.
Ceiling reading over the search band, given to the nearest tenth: 149.3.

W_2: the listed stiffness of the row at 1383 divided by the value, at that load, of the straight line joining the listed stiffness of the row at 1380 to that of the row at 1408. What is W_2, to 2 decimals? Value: 0.95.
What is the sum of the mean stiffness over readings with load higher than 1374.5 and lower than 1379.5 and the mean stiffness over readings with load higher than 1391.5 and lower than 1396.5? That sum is 255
